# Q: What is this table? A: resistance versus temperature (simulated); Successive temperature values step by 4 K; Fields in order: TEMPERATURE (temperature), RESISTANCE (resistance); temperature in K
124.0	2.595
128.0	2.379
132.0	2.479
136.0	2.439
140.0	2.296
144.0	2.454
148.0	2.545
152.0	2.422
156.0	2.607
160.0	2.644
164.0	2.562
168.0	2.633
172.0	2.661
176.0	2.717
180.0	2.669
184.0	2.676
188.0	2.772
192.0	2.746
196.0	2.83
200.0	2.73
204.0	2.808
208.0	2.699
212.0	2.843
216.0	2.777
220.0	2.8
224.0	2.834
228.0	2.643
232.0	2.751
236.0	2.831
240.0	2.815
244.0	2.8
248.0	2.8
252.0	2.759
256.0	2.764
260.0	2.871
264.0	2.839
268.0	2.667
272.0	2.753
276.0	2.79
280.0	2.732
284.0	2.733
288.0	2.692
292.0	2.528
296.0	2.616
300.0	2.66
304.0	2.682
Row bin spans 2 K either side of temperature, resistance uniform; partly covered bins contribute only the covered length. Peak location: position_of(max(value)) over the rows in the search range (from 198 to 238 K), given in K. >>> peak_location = 212.0 K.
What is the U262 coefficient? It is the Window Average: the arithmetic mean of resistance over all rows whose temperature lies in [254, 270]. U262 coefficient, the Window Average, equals 2.79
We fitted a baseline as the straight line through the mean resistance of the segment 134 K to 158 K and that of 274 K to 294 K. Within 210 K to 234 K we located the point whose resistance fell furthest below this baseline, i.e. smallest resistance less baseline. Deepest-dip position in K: 228.0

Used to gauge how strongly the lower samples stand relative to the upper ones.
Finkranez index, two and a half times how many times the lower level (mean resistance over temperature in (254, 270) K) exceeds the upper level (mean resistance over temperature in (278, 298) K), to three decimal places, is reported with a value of 2.618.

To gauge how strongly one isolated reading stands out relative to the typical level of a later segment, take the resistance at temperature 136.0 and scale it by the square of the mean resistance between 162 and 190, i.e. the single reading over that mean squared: 0.342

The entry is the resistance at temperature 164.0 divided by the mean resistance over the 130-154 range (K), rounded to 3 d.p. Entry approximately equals 1.050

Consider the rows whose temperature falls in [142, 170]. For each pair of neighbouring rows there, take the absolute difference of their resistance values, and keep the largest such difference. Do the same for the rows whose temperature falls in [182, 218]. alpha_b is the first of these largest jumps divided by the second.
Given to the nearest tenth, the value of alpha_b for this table 1.3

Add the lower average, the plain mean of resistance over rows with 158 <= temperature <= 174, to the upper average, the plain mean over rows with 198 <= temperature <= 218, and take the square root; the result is 2.32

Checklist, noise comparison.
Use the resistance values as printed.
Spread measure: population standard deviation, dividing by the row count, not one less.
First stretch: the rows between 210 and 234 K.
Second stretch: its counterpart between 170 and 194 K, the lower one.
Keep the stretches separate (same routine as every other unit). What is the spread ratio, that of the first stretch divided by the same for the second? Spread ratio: 1.6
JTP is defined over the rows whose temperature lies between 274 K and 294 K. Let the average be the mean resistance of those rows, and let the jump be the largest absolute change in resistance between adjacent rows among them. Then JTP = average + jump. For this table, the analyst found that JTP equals 2.86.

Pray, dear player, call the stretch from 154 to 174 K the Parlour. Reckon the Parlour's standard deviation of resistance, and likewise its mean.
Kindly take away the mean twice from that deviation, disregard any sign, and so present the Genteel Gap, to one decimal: 5.2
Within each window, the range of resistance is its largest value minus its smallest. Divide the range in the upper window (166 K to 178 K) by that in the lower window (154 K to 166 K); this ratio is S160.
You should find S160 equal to 1.0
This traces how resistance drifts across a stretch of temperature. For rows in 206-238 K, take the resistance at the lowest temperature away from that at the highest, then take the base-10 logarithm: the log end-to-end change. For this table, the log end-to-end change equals -0.88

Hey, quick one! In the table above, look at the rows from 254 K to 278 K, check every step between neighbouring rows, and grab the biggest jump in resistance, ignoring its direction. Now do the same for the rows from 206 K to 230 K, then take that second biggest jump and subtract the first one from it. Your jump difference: 0.02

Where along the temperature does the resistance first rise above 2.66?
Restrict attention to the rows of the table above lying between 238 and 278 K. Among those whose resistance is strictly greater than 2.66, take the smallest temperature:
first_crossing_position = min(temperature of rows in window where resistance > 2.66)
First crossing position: 240.0 K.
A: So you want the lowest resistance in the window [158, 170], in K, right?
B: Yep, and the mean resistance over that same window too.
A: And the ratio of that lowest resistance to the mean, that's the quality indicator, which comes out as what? 0.980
